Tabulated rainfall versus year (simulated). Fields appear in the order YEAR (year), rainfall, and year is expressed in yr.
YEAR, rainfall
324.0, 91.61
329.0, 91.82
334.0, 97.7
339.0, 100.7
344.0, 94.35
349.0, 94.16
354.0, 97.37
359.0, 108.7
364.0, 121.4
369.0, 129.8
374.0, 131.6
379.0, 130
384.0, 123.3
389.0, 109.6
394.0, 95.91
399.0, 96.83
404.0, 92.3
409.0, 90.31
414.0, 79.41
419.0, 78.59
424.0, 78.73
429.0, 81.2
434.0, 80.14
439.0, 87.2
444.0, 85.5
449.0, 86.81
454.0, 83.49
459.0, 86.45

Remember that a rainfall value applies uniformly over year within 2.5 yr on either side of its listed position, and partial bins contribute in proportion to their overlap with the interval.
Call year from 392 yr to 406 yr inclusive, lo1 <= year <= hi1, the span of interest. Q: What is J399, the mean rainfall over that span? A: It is 95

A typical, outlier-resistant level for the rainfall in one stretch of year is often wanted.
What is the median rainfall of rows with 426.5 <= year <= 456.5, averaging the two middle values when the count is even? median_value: 84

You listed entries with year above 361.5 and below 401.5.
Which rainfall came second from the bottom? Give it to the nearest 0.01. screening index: 96.83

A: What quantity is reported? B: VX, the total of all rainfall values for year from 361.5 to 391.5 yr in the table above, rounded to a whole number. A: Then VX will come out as 746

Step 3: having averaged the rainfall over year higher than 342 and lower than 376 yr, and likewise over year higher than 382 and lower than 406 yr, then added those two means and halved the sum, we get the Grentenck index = 107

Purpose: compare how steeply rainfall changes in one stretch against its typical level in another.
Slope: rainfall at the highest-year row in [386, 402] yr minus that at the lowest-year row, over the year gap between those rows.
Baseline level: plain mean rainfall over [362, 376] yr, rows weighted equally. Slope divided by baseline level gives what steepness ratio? -0.010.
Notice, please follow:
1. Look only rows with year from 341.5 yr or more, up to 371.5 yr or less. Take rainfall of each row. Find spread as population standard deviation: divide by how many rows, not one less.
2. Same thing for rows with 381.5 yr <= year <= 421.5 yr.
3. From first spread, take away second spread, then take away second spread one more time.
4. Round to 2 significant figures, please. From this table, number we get -14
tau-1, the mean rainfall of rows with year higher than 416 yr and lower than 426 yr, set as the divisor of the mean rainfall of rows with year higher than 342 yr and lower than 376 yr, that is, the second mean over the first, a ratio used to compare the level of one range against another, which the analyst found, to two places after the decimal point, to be 1.41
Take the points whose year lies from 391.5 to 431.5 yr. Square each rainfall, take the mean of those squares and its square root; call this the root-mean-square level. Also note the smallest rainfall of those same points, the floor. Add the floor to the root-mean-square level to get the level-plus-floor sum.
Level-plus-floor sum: 166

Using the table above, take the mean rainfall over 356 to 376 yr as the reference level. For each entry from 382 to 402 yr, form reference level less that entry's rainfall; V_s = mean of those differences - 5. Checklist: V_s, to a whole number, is 11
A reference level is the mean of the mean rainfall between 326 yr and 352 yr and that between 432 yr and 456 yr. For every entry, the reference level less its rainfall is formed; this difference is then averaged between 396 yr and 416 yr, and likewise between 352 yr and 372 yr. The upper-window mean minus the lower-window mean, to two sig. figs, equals 25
